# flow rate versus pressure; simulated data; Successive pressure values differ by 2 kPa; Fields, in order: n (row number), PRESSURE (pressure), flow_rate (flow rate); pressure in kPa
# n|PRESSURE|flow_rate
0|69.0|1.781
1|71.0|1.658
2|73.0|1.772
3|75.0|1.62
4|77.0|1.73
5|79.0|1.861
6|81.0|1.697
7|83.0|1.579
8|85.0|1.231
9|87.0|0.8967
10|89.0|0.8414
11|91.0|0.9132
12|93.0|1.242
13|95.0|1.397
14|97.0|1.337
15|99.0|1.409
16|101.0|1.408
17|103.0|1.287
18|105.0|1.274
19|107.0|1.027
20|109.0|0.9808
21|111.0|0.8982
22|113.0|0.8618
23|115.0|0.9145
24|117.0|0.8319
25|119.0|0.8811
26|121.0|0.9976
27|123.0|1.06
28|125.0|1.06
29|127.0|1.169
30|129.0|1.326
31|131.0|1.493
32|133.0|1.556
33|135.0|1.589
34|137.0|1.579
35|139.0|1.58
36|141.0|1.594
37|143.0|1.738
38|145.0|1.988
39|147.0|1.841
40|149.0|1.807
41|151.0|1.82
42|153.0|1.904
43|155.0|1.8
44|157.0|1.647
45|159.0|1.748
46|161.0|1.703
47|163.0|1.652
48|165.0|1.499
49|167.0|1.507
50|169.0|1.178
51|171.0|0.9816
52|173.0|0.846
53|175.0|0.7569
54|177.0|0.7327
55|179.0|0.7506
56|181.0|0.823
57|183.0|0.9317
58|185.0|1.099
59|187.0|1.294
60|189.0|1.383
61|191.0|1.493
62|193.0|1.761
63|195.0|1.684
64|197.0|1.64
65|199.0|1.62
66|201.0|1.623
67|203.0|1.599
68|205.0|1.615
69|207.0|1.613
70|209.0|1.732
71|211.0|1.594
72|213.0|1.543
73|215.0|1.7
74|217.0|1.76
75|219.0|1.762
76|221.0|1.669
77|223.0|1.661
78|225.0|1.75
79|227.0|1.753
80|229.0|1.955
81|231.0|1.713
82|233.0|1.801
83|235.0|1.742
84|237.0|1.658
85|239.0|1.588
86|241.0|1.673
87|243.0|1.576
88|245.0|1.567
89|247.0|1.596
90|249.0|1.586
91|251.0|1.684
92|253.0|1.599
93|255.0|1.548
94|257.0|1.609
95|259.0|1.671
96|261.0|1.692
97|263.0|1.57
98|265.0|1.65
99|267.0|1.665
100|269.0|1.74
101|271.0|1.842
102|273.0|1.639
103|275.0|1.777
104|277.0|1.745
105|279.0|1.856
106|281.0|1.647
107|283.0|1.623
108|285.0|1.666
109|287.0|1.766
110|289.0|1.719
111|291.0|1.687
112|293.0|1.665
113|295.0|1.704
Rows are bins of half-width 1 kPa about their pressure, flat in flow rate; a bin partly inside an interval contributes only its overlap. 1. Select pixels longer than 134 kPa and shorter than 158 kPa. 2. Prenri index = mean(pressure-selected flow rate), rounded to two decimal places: 1.74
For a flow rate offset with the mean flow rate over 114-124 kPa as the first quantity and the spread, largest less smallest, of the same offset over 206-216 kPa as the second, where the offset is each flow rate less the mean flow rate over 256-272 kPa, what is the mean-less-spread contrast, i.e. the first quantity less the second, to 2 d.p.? -0.93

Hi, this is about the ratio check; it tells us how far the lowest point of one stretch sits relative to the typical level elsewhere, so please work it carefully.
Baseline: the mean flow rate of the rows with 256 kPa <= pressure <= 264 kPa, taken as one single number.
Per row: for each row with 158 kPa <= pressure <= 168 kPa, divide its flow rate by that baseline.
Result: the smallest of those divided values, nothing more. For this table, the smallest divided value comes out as 0.92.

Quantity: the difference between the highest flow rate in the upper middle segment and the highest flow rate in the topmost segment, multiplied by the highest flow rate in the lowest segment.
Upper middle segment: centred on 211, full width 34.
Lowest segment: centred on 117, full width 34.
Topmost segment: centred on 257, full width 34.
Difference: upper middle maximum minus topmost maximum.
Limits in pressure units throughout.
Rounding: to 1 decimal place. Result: -0.1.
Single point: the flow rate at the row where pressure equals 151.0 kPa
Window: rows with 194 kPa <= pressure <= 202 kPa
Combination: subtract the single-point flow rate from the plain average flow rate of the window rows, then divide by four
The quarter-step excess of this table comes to -0.04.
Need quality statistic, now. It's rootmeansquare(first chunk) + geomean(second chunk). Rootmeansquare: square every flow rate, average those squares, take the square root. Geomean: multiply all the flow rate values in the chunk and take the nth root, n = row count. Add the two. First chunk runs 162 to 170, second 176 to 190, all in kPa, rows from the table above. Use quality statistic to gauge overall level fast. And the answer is 2.4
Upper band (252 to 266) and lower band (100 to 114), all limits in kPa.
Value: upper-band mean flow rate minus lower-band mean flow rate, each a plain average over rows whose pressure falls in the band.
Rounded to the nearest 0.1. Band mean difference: 0.5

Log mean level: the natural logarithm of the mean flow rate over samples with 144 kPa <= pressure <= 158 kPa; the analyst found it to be 0.60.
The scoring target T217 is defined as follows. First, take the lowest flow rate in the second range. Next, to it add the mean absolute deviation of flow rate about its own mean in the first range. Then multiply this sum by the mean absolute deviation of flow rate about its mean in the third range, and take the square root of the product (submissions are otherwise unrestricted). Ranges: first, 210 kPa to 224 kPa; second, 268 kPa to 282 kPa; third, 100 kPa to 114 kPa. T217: 0.56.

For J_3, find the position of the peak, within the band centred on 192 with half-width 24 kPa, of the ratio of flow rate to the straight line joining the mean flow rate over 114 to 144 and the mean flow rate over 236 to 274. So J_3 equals 193.0 kPa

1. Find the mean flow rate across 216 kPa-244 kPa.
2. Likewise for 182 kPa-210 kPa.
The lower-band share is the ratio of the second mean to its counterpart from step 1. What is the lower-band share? 0.88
